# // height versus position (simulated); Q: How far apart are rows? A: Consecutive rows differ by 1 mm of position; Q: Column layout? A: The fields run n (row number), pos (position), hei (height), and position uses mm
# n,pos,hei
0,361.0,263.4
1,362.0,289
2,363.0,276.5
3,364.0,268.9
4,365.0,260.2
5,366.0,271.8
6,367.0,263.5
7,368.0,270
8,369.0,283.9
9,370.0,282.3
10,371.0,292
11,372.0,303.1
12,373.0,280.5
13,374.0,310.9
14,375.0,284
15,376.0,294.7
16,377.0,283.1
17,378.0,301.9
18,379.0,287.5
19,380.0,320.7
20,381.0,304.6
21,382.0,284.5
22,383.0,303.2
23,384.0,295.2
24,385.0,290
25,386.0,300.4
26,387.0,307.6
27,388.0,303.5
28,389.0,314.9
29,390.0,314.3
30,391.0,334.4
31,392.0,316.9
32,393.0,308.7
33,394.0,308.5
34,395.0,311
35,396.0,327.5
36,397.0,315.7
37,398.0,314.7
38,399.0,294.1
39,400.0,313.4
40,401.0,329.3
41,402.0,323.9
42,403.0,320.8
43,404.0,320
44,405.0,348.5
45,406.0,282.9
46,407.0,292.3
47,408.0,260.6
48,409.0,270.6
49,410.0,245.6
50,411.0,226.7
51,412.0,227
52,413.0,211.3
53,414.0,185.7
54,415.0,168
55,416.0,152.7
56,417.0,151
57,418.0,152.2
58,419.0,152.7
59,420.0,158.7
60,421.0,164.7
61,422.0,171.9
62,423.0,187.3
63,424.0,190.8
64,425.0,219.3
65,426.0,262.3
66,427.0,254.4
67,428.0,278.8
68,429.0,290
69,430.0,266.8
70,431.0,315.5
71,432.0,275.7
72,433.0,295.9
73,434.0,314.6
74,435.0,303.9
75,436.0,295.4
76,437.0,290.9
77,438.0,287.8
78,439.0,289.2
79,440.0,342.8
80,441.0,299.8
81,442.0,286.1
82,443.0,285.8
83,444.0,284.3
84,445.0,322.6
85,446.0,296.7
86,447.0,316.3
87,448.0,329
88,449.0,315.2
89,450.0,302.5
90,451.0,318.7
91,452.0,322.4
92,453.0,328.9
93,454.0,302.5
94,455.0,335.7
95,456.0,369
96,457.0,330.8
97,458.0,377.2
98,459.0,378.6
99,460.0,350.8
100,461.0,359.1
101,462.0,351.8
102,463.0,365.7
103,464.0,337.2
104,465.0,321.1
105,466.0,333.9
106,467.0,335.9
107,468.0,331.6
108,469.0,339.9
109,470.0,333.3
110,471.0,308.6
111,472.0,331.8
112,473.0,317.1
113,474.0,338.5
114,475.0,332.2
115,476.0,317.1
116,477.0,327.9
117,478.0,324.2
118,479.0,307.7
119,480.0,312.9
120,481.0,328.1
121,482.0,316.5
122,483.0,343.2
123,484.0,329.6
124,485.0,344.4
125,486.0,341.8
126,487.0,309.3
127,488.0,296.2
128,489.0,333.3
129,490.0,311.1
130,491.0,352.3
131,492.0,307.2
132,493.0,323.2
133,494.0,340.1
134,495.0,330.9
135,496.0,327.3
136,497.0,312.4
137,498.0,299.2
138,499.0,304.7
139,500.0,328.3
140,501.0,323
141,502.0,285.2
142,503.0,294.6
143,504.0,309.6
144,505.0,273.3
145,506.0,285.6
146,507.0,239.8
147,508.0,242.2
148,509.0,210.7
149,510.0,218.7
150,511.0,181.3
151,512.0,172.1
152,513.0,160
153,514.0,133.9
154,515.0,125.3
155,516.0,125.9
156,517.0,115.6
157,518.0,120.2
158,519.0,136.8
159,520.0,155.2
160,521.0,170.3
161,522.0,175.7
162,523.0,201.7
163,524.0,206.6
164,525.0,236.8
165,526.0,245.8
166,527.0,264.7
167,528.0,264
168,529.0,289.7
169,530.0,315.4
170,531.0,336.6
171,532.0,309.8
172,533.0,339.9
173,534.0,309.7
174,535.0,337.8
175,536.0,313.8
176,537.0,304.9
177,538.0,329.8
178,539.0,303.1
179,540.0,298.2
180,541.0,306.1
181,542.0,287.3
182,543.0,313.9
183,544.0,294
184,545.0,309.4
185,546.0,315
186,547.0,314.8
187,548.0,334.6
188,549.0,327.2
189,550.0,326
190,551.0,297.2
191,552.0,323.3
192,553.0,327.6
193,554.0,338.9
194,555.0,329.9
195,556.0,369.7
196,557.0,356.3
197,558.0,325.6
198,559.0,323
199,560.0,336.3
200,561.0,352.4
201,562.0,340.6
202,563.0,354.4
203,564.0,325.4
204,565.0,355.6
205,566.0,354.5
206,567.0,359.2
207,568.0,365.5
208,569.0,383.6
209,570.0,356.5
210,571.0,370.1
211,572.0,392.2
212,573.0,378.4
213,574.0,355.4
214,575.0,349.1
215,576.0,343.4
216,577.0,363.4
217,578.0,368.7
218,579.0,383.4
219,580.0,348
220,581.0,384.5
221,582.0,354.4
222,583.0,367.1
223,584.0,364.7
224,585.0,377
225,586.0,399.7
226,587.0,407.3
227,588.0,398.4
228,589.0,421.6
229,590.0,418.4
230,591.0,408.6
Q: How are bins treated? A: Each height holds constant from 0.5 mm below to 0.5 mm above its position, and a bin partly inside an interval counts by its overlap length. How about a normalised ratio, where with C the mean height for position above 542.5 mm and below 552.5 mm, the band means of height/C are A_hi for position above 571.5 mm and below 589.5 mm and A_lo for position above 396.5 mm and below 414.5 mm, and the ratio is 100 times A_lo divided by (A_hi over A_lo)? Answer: 67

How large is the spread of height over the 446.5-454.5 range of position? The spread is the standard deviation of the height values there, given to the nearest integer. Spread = 10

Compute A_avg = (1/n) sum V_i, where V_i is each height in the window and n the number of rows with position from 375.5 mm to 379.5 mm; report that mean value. 292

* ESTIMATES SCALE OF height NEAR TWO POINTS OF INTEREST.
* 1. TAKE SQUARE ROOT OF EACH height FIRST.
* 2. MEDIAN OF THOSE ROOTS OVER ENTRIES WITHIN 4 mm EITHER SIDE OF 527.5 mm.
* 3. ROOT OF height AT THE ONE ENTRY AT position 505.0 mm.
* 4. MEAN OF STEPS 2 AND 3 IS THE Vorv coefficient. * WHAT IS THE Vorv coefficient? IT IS 16.4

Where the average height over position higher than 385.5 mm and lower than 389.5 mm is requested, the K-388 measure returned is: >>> 307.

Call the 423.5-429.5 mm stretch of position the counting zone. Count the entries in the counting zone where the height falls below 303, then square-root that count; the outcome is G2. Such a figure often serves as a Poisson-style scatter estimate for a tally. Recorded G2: 2.4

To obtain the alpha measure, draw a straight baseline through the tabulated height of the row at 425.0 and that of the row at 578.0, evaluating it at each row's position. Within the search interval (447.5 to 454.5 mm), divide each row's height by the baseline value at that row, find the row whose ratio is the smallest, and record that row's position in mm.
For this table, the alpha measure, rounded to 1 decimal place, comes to 454.0 mm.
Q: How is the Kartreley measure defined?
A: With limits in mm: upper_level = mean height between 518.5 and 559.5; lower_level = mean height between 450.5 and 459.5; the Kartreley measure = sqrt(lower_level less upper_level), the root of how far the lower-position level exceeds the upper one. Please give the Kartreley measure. 7.0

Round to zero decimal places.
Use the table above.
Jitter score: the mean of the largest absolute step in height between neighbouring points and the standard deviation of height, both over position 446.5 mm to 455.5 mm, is 22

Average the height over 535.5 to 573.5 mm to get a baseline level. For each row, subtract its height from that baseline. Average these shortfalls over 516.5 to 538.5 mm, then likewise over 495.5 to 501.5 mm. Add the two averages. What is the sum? 103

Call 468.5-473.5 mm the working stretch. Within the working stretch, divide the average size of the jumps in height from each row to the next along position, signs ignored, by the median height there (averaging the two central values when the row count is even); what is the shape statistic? 0.052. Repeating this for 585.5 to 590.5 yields 0.026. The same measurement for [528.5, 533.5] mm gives 0.082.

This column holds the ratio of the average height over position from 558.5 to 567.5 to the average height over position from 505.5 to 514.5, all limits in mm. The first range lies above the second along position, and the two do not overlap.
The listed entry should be 1.68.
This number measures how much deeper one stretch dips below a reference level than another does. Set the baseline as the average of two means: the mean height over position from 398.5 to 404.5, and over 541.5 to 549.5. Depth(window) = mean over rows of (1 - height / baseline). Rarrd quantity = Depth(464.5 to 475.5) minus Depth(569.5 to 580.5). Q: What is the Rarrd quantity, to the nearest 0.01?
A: 0.11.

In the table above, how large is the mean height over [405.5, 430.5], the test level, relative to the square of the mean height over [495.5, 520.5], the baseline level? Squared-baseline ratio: 0.0042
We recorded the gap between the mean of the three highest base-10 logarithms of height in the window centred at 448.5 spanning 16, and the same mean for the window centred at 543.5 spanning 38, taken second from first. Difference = -0.019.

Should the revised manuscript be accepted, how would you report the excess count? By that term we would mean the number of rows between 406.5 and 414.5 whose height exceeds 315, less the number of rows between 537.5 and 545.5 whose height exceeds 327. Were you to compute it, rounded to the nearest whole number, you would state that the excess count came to -1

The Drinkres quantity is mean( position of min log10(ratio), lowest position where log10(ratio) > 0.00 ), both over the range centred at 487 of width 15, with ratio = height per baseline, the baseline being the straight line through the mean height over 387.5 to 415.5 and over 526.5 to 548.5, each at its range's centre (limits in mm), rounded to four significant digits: 484.0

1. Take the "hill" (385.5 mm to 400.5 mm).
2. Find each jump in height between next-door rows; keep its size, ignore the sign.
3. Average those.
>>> 10.1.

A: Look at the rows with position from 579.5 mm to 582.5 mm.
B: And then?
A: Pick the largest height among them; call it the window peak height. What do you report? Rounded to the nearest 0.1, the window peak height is 384.5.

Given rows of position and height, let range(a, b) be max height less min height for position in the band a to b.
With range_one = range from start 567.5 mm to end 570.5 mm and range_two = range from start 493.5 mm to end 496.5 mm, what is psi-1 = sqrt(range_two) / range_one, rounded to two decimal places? 0.13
